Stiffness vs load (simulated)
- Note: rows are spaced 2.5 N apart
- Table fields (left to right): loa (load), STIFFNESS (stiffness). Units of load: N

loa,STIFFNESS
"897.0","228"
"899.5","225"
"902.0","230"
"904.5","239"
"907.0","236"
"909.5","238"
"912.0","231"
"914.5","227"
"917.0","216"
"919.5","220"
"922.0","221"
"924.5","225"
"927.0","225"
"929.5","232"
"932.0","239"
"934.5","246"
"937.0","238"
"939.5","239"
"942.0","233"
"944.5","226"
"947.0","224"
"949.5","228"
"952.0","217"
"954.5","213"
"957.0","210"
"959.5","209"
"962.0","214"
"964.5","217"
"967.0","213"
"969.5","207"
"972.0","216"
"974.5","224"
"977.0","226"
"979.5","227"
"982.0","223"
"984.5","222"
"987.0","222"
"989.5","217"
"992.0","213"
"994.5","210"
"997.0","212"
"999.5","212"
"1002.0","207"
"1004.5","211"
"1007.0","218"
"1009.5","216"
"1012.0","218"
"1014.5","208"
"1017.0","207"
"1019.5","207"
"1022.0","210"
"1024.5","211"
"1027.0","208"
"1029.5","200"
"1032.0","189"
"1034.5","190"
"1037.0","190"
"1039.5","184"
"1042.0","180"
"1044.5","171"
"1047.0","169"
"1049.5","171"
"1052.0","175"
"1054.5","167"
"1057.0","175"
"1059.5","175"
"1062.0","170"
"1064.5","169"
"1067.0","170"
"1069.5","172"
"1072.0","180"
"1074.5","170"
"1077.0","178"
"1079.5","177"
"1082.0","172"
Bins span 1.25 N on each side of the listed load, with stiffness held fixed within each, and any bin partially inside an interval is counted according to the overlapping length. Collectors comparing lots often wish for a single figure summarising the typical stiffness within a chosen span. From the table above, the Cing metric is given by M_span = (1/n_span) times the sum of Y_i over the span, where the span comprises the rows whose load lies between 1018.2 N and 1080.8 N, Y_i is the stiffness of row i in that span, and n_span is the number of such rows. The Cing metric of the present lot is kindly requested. 182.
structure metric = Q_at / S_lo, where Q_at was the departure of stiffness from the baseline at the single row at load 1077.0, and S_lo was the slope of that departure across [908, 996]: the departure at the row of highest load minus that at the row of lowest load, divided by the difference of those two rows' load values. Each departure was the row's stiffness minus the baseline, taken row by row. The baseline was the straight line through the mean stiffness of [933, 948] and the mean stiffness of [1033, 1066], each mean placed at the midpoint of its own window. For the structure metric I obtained 81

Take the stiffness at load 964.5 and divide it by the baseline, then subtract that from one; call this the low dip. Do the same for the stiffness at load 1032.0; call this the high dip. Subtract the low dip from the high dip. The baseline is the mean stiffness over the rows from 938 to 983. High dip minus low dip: 0.13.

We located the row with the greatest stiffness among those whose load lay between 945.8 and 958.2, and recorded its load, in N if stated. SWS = 949.5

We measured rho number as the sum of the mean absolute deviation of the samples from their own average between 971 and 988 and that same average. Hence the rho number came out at 225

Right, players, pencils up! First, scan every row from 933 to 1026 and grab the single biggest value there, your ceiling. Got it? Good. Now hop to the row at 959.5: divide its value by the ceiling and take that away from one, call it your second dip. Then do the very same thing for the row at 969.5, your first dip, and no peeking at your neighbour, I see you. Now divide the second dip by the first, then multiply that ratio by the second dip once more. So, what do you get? 0.14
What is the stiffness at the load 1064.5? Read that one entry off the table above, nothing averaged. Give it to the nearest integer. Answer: 169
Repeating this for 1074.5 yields 170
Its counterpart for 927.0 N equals 225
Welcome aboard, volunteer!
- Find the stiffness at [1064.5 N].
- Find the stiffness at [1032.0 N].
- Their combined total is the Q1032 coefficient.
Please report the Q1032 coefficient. 358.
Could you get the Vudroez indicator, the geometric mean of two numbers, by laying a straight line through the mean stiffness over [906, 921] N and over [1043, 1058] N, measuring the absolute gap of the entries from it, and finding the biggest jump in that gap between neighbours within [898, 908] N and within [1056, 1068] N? 4.9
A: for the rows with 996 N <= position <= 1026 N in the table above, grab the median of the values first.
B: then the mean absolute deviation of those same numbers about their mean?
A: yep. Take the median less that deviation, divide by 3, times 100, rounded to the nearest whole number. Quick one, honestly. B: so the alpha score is 6928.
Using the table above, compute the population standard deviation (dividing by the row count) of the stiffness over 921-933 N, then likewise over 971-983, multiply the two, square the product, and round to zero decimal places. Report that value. 608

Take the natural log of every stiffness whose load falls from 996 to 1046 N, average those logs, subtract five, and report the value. 0.31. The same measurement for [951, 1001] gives 0.38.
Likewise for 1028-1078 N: 0.18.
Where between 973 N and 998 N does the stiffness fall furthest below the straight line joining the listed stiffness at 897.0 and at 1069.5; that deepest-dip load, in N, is 994.5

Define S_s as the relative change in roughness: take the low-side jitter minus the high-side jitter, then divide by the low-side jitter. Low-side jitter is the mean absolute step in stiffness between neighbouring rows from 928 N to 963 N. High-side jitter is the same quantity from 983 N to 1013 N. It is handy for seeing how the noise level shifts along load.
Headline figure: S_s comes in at 0.39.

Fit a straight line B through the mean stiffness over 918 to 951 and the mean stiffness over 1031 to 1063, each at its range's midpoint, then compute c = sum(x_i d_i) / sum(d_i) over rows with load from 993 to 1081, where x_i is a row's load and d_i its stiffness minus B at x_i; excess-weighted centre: 1024.7 N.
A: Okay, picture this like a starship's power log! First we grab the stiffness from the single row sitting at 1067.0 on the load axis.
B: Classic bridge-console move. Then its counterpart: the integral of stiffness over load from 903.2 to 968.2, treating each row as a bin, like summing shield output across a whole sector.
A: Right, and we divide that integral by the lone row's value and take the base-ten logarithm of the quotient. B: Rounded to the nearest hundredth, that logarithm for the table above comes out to 1.94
